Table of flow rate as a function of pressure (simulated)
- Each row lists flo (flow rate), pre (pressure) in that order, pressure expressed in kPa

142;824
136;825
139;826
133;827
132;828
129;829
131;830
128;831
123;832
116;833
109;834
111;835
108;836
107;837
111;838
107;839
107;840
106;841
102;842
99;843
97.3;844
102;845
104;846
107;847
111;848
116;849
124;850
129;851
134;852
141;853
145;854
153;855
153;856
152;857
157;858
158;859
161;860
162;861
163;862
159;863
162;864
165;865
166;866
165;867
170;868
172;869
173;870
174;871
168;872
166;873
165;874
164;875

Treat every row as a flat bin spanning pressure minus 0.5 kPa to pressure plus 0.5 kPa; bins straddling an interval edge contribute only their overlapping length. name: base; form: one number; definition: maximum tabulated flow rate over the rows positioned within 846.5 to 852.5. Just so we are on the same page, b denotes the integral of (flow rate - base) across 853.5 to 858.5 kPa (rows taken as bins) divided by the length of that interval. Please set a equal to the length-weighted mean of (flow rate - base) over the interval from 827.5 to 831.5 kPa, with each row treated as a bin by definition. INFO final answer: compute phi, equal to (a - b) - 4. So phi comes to -26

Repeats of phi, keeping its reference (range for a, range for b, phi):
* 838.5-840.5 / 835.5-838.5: -6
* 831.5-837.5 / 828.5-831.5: -21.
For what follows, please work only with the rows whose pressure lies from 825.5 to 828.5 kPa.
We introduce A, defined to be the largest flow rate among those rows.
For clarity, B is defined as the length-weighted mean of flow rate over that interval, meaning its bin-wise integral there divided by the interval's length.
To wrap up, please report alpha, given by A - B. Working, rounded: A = 139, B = 135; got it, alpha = 4.3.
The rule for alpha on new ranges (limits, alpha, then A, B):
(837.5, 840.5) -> 2.7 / 111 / 108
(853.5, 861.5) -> 6.9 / 162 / 155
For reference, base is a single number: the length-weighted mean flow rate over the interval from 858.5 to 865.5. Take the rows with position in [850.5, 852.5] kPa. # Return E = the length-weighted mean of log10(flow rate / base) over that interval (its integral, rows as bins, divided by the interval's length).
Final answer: -0.09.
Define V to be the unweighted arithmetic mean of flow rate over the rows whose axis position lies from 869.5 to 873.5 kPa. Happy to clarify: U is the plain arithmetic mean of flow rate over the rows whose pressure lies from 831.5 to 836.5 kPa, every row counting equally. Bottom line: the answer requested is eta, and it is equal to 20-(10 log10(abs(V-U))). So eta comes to 2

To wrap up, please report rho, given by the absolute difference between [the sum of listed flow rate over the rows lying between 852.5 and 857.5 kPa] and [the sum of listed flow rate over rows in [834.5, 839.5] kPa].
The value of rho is 200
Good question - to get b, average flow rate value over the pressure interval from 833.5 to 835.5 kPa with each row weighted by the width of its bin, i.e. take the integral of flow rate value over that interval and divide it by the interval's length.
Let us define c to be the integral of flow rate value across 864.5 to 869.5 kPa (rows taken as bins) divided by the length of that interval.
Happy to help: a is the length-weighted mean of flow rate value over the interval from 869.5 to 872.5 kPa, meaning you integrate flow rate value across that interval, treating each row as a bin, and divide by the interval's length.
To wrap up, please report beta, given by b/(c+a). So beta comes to 0.32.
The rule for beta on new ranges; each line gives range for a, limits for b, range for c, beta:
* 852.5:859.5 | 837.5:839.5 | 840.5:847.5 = 0.43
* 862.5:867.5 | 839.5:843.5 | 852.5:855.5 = 0.33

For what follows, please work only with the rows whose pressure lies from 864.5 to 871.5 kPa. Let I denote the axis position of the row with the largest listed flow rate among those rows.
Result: 871 kPa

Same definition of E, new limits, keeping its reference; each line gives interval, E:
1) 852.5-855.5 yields -0.04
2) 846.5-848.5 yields -0.17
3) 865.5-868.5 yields 0.01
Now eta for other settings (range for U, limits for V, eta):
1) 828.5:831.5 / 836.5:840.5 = 7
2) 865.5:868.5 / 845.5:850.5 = 3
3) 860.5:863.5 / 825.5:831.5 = 5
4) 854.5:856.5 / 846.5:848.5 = 4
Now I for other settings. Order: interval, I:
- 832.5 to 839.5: 833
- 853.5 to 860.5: 860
